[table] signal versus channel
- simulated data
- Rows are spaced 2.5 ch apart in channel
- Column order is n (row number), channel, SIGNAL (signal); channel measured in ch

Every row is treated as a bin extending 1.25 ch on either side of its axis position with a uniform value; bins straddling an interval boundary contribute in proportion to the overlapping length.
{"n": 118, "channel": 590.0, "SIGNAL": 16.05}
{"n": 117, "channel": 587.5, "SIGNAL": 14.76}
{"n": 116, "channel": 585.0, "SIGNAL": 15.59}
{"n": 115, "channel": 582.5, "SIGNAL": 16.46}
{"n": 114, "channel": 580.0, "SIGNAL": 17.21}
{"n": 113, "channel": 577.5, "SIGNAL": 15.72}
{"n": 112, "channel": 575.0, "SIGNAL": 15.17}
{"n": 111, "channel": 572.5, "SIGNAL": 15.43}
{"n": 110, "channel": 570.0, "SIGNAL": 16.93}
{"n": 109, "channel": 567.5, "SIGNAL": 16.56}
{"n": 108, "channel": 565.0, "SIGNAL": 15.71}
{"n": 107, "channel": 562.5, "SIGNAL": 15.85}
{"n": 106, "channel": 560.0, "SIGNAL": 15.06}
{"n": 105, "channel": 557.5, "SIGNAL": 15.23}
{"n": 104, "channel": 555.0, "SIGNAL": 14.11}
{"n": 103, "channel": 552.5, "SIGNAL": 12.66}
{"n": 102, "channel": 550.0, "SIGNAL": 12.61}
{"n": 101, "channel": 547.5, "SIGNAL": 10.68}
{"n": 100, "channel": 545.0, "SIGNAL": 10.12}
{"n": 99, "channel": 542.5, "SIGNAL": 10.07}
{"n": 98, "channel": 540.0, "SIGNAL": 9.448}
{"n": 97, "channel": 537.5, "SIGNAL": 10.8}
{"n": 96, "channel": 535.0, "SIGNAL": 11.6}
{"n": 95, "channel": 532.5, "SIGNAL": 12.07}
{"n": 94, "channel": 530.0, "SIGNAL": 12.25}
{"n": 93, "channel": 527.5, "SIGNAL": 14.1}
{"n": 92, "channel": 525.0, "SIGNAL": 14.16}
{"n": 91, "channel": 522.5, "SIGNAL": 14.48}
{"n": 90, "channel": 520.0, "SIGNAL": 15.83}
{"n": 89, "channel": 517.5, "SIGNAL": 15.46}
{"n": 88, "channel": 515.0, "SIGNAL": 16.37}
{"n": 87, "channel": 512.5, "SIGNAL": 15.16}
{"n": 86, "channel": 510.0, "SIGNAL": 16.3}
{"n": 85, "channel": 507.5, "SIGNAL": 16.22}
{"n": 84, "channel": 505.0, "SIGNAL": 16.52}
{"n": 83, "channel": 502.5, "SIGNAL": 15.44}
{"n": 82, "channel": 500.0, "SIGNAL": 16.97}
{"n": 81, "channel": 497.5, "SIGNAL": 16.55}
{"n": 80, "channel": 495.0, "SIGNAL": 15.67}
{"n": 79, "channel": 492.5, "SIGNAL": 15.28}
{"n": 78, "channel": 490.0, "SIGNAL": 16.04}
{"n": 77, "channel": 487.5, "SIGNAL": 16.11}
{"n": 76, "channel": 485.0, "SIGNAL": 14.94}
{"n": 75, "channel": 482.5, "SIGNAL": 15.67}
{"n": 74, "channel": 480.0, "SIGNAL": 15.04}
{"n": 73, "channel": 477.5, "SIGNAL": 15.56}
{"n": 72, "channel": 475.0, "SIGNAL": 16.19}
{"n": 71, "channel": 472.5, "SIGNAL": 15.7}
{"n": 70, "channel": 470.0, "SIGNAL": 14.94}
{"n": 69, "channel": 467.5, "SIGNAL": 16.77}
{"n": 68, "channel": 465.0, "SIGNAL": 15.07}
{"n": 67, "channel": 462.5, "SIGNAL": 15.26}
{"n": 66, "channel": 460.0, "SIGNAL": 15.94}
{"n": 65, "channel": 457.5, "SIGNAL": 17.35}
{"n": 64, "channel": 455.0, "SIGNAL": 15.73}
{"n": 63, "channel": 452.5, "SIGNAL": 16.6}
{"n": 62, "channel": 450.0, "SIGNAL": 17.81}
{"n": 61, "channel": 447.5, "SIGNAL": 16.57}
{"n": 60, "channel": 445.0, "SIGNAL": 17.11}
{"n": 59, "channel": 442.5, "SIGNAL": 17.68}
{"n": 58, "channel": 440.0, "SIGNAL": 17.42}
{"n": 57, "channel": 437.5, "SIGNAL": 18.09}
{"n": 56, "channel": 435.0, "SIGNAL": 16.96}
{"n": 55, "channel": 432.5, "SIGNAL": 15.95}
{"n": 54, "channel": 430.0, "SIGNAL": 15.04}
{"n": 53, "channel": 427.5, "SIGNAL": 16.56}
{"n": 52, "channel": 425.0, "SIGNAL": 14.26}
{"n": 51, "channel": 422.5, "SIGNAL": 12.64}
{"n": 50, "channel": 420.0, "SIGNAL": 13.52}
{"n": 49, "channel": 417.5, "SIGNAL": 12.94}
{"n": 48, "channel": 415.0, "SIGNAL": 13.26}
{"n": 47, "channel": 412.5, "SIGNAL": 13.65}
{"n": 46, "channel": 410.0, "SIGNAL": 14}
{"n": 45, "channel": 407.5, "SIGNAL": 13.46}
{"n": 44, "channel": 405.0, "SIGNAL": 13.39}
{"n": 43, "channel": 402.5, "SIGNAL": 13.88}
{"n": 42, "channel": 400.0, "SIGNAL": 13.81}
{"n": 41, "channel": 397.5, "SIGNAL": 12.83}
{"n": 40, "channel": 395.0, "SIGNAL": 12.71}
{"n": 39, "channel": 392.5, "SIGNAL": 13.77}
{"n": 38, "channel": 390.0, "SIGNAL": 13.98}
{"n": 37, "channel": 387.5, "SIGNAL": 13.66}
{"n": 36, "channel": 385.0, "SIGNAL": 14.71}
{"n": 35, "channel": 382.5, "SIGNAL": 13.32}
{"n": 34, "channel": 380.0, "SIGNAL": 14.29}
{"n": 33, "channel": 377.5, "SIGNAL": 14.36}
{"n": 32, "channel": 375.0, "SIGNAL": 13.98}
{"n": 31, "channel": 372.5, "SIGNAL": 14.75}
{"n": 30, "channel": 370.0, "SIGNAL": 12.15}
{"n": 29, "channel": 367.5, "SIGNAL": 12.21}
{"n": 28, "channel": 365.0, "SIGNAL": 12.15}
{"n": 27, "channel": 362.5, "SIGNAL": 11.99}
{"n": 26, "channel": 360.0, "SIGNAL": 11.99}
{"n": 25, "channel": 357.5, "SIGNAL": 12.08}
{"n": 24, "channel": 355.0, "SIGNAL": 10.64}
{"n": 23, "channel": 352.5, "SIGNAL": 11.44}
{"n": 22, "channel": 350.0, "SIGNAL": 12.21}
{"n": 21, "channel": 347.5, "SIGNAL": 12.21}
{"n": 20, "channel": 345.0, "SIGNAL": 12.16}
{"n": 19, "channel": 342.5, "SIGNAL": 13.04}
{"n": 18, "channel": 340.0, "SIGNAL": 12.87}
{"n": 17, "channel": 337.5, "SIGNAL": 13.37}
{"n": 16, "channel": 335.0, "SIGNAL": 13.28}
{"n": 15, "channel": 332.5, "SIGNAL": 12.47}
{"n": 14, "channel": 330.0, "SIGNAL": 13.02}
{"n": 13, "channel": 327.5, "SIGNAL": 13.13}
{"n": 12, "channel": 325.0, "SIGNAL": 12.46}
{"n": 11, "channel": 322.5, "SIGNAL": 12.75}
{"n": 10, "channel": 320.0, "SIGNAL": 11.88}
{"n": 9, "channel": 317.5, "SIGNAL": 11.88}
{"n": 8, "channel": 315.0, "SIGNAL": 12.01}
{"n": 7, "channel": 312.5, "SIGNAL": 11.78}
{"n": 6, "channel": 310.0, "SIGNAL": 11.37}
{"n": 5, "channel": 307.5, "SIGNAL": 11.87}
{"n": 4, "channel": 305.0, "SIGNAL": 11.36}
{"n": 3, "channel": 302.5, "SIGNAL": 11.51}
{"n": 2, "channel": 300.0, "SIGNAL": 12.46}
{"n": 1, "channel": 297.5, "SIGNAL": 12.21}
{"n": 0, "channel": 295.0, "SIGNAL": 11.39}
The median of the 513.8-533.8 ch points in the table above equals 14.3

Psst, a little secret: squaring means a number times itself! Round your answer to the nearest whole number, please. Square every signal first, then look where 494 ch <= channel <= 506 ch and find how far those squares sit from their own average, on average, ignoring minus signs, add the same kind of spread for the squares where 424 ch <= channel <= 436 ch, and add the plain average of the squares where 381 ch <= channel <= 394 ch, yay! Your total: 238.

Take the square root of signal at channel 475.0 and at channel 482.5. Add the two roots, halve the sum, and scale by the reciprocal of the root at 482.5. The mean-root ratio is 1.01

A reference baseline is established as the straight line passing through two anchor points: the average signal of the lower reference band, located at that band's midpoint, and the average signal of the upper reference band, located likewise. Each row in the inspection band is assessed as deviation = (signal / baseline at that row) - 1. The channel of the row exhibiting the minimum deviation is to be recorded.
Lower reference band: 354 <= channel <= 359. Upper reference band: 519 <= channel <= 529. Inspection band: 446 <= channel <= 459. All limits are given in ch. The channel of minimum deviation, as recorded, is 455.0 ch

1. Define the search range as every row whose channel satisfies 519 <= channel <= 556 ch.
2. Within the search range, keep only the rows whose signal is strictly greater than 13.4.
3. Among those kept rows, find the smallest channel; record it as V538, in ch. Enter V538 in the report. 520.0 ch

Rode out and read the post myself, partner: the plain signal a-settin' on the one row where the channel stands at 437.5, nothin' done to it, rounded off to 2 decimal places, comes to 18.09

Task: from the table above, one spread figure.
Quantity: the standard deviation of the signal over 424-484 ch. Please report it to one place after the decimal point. 1.0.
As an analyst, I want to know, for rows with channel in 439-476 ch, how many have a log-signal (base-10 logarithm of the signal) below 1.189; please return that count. 3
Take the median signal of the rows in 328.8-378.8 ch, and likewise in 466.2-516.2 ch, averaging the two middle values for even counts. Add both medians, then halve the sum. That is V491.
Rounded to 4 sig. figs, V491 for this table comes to 14.04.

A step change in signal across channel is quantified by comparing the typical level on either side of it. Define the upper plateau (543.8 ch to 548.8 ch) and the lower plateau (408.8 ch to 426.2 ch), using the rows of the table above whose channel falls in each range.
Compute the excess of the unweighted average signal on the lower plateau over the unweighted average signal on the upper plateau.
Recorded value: 3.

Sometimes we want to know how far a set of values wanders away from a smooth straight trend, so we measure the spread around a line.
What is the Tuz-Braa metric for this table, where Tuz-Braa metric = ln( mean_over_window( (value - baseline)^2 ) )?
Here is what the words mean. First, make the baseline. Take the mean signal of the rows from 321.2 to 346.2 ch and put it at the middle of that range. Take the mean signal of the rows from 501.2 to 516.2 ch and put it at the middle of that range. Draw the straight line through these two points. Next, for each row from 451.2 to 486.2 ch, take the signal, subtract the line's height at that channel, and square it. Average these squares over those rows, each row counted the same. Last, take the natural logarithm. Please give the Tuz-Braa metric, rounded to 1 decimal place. -0.1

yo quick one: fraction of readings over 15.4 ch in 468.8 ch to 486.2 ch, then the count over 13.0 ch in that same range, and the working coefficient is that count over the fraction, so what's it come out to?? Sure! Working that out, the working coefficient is 12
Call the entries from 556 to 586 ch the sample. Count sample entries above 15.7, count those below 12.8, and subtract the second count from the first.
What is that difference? 7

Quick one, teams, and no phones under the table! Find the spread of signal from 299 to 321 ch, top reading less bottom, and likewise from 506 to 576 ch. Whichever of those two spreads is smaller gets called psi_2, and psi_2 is 1.1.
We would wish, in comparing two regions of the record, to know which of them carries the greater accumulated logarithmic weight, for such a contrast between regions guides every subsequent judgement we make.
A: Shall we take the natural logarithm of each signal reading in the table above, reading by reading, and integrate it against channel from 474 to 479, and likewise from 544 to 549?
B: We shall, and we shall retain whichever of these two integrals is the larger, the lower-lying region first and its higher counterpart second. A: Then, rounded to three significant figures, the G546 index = 13.8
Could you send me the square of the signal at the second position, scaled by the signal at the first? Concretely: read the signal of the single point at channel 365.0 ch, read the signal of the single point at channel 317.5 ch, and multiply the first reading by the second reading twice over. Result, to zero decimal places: 1715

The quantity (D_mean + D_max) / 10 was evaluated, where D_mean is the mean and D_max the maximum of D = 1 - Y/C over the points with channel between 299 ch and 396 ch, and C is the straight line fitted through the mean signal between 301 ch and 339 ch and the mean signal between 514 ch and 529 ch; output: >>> 0.017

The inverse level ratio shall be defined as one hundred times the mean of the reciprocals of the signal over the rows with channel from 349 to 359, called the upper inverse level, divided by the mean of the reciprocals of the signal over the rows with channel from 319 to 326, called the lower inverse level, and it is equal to 107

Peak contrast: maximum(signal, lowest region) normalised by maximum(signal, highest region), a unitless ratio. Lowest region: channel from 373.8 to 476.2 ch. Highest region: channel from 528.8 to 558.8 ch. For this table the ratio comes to 1.19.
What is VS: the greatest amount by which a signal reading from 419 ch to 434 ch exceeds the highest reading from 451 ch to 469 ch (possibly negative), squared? 0.62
